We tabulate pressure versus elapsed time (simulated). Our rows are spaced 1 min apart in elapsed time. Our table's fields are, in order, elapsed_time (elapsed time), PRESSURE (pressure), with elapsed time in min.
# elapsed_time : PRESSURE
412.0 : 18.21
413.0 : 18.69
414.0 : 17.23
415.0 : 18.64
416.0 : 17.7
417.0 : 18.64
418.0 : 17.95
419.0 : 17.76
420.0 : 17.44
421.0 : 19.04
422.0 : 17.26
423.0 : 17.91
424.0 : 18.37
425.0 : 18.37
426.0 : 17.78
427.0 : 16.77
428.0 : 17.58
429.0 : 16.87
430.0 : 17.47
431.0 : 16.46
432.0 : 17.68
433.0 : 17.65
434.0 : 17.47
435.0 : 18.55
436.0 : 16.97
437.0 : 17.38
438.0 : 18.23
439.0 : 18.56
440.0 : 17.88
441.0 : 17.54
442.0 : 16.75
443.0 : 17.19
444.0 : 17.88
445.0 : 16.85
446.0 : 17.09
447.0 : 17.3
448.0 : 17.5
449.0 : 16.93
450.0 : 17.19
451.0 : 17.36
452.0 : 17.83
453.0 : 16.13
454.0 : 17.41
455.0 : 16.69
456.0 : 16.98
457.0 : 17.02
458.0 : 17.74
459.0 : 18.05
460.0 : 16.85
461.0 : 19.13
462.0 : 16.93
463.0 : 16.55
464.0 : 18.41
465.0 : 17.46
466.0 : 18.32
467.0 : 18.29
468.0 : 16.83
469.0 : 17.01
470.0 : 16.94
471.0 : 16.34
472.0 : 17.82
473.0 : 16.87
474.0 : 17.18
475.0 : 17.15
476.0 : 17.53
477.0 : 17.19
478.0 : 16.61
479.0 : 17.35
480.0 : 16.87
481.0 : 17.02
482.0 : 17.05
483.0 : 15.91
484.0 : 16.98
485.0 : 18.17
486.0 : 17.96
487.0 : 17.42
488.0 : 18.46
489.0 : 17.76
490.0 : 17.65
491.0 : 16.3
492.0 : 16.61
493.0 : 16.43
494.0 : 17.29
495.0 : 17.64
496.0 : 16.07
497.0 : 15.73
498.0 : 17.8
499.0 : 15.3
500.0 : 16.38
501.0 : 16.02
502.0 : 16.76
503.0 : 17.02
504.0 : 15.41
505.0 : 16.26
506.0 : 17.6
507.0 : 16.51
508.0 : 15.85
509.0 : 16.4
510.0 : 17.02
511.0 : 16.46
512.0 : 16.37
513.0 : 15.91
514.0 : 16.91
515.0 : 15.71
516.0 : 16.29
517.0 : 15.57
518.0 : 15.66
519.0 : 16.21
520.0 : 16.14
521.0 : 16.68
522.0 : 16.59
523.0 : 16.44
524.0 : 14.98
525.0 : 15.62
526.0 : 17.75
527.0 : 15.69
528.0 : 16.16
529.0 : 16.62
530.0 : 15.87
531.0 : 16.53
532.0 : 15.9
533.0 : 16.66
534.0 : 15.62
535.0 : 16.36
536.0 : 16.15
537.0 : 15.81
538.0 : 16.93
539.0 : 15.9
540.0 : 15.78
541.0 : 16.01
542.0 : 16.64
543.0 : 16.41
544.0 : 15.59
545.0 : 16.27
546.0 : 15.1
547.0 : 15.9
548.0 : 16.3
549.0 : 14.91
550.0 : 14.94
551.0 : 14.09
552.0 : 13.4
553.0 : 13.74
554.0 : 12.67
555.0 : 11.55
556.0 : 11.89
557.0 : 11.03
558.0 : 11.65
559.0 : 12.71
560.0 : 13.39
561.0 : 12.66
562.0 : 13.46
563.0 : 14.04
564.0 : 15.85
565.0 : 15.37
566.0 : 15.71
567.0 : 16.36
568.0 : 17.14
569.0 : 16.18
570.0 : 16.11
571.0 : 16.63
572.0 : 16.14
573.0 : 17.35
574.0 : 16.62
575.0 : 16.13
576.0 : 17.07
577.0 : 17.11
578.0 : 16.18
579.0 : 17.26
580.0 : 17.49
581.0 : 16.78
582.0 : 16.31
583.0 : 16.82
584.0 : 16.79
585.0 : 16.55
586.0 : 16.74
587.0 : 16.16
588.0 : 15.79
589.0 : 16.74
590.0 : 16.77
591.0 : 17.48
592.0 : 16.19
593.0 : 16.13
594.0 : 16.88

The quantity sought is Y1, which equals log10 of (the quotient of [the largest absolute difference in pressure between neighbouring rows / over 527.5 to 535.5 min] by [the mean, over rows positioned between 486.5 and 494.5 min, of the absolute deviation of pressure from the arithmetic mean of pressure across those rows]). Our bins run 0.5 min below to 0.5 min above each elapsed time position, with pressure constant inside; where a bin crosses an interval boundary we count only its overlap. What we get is 0.24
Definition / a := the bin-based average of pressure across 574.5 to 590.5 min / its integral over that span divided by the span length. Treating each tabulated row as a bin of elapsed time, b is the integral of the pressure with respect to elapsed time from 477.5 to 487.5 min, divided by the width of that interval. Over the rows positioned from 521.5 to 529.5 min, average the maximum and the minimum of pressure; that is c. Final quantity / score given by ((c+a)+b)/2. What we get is 25.1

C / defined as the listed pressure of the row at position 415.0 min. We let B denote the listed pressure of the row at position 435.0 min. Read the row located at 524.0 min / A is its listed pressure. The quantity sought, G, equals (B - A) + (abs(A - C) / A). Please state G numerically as 3.81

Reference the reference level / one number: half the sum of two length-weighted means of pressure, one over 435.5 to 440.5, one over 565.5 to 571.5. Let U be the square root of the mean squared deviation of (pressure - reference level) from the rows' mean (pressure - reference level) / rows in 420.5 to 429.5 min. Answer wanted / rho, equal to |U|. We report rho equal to 0.70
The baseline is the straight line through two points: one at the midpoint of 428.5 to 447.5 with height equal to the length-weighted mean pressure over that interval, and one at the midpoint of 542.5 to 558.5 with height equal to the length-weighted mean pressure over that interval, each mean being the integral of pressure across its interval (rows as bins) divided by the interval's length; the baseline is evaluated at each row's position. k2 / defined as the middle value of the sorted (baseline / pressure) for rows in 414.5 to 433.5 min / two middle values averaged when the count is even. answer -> 1.01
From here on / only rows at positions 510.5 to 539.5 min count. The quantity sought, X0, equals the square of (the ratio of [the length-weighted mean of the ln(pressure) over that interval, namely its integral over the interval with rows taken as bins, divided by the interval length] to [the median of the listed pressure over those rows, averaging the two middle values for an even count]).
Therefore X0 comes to 0.0297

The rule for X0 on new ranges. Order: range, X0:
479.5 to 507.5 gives 0.0278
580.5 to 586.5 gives 0.0282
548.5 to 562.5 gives 0.0385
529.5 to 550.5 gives 0.0304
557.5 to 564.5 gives 0.0374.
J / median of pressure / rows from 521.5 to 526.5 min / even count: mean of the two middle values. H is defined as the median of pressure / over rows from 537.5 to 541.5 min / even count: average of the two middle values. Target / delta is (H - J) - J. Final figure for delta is -16.9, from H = 16.0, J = 16.4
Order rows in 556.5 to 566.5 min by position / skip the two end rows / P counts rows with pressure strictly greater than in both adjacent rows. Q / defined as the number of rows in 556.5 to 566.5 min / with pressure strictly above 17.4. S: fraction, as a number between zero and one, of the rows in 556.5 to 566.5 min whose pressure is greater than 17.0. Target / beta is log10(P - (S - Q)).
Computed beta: 0.30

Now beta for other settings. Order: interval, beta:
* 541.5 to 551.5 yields 0.48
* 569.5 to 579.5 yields 0.41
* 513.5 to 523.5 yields 0.48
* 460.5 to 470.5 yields 0.87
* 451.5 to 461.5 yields 0.81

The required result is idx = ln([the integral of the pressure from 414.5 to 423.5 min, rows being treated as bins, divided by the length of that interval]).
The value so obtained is 2.89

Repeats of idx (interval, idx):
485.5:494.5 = 2.85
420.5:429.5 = 2.88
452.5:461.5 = 2.85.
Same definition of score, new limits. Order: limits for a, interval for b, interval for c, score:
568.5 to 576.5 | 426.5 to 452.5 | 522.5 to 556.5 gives 24.3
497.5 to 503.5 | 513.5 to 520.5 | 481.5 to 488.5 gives 24.9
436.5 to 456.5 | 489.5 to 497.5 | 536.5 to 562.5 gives 24.0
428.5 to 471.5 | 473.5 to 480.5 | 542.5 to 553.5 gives 24.7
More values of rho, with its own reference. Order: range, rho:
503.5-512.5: 0.59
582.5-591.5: 0.44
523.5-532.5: 0.74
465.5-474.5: 0.65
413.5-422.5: 0.62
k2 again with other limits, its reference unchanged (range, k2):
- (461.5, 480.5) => 0.95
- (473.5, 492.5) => 0.95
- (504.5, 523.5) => 0.93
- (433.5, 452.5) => 0.99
